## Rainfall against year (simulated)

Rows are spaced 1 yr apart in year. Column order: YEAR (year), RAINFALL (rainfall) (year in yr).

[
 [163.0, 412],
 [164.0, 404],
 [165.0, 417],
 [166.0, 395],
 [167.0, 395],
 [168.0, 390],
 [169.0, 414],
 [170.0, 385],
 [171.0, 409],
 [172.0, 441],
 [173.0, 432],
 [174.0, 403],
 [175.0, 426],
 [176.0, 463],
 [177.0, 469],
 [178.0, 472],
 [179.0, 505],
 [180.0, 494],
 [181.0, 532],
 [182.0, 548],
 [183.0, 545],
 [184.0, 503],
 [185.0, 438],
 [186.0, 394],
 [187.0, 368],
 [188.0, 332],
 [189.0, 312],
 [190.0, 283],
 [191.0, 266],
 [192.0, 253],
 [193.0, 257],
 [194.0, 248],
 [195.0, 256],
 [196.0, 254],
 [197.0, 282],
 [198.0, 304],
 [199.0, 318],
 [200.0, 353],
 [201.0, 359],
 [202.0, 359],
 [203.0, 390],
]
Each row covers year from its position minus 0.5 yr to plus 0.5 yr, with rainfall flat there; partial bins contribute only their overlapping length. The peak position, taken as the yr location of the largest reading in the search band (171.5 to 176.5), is 176.0 yr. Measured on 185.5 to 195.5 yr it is 186.0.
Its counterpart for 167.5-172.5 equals 172.0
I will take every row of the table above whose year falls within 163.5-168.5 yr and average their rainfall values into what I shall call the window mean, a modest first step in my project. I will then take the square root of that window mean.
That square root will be 20.0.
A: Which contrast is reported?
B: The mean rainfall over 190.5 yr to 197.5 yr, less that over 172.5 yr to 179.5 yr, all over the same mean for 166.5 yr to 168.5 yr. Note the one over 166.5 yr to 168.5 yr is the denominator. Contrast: -0.49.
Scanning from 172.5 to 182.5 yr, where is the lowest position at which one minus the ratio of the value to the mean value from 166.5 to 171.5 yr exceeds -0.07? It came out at 174.0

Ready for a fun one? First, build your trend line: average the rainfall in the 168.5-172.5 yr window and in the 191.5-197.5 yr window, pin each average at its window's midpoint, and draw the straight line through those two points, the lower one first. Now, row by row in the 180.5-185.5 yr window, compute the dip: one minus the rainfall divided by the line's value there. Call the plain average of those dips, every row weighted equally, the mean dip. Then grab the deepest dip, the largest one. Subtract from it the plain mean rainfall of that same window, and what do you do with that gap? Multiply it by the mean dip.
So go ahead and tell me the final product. 279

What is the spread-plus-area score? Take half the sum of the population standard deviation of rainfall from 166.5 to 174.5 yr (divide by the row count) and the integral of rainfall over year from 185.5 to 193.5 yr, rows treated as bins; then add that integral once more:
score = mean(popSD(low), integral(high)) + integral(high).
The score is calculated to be 3707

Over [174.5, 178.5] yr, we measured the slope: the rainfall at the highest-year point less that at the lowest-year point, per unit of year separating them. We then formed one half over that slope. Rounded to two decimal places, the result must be 0.03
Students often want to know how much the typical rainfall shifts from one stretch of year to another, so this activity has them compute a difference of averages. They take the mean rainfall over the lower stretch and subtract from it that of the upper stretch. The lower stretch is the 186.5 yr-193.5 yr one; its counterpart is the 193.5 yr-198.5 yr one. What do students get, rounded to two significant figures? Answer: 27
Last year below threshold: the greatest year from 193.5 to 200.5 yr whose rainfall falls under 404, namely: 200.0 yr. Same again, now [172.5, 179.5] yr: 174.0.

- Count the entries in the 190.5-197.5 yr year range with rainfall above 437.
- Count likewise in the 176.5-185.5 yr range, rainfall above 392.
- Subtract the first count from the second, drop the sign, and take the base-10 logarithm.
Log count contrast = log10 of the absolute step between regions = 1.0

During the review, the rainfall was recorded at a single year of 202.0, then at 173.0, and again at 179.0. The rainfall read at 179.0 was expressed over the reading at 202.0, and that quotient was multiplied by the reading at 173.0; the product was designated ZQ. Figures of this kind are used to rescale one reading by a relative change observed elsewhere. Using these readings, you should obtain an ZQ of 608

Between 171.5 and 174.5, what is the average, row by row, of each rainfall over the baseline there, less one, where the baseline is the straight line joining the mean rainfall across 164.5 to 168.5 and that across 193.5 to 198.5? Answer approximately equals 0.1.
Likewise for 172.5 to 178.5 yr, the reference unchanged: 0.2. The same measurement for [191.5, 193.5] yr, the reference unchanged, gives -0.1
